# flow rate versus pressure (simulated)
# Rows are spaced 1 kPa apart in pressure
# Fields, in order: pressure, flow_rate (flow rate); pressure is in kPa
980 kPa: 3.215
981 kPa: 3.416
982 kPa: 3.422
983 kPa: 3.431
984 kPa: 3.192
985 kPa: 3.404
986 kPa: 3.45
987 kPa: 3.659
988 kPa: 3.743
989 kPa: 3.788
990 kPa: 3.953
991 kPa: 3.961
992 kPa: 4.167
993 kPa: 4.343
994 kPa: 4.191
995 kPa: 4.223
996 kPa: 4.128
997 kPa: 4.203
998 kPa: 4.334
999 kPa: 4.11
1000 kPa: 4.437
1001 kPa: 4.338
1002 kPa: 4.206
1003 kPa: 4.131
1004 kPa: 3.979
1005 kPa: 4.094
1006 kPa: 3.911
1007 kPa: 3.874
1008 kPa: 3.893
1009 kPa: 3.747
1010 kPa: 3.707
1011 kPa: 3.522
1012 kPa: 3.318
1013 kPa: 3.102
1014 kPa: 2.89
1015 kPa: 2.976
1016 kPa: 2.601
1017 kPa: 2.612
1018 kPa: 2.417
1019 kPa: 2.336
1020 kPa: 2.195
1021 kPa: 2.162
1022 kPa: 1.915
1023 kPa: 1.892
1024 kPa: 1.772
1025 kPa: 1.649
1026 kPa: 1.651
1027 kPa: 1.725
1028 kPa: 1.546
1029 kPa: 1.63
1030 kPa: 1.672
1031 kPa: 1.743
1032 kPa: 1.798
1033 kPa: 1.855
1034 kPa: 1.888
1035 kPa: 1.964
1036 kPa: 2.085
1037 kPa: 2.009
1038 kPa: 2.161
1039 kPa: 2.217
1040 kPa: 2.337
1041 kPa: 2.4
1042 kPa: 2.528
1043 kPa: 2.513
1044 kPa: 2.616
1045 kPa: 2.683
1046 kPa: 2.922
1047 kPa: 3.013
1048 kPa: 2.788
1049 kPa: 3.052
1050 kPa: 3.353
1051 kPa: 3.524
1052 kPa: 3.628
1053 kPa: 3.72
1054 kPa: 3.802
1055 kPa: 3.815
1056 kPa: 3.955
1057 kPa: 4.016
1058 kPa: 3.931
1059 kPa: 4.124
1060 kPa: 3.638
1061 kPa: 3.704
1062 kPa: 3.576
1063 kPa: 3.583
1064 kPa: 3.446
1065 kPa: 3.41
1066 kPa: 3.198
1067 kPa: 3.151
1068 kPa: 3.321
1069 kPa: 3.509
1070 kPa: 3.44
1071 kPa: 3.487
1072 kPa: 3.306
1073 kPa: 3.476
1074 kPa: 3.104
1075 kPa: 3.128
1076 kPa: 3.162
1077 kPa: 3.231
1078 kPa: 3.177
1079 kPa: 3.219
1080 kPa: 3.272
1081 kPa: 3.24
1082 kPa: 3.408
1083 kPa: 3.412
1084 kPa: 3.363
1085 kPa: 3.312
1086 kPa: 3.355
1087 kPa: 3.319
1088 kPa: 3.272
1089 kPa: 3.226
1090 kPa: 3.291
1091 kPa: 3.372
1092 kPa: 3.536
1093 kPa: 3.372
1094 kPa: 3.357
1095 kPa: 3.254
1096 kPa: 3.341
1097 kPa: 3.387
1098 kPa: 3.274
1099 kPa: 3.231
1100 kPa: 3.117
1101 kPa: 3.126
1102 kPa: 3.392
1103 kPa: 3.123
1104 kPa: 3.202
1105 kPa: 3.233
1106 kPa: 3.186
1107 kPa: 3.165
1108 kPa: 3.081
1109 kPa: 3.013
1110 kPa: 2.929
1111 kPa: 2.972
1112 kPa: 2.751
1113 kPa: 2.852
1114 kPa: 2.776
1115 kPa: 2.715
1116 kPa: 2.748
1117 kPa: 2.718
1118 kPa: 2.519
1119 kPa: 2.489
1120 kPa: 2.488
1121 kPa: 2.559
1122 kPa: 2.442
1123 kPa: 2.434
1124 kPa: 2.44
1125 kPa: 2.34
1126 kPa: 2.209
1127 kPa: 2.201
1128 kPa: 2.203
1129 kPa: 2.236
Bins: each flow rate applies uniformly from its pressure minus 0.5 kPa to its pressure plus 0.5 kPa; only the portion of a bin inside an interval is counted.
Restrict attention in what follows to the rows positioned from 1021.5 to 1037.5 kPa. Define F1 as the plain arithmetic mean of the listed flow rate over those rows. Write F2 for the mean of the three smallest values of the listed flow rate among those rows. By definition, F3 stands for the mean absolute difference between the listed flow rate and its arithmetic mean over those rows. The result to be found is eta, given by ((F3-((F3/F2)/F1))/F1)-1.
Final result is -0.95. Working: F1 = 1.80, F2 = 1.6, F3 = 0.126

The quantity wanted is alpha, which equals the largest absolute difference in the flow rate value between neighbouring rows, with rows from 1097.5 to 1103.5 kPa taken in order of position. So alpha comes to 0.27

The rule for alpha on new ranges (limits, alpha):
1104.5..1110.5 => 0.08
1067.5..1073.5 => 0.19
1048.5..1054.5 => 0.30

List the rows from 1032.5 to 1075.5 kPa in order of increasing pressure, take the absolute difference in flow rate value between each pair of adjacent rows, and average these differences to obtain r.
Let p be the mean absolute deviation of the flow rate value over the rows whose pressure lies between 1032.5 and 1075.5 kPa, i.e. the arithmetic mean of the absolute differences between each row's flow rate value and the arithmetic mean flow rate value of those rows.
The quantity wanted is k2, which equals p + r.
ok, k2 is 0.7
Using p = 0.54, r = 0.129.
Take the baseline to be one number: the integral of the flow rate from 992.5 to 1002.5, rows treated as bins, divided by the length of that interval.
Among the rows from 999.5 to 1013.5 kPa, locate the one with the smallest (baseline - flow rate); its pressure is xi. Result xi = 1000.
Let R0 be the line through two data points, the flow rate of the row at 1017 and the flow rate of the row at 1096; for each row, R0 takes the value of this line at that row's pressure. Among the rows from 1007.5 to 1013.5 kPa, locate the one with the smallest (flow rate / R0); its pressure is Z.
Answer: 1013 kPa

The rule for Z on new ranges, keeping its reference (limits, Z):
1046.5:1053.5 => 1048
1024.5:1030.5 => 1028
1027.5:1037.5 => 1028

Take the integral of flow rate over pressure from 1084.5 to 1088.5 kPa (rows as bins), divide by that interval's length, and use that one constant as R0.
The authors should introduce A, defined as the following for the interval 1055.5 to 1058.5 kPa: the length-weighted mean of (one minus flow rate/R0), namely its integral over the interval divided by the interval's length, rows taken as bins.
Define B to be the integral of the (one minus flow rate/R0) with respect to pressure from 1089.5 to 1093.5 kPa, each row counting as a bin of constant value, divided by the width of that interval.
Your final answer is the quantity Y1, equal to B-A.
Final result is 0.17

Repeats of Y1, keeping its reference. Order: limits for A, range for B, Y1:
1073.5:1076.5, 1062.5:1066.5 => -0.08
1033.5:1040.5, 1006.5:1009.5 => -0.53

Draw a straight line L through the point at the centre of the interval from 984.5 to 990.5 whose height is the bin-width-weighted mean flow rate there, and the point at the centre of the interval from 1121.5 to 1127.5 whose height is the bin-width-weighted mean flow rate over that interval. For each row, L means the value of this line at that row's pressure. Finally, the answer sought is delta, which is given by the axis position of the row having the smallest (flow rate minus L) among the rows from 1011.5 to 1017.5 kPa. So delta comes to 1016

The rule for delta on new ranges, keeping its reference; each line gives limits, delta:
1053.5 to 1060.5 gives 1060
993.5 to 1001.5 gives 996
